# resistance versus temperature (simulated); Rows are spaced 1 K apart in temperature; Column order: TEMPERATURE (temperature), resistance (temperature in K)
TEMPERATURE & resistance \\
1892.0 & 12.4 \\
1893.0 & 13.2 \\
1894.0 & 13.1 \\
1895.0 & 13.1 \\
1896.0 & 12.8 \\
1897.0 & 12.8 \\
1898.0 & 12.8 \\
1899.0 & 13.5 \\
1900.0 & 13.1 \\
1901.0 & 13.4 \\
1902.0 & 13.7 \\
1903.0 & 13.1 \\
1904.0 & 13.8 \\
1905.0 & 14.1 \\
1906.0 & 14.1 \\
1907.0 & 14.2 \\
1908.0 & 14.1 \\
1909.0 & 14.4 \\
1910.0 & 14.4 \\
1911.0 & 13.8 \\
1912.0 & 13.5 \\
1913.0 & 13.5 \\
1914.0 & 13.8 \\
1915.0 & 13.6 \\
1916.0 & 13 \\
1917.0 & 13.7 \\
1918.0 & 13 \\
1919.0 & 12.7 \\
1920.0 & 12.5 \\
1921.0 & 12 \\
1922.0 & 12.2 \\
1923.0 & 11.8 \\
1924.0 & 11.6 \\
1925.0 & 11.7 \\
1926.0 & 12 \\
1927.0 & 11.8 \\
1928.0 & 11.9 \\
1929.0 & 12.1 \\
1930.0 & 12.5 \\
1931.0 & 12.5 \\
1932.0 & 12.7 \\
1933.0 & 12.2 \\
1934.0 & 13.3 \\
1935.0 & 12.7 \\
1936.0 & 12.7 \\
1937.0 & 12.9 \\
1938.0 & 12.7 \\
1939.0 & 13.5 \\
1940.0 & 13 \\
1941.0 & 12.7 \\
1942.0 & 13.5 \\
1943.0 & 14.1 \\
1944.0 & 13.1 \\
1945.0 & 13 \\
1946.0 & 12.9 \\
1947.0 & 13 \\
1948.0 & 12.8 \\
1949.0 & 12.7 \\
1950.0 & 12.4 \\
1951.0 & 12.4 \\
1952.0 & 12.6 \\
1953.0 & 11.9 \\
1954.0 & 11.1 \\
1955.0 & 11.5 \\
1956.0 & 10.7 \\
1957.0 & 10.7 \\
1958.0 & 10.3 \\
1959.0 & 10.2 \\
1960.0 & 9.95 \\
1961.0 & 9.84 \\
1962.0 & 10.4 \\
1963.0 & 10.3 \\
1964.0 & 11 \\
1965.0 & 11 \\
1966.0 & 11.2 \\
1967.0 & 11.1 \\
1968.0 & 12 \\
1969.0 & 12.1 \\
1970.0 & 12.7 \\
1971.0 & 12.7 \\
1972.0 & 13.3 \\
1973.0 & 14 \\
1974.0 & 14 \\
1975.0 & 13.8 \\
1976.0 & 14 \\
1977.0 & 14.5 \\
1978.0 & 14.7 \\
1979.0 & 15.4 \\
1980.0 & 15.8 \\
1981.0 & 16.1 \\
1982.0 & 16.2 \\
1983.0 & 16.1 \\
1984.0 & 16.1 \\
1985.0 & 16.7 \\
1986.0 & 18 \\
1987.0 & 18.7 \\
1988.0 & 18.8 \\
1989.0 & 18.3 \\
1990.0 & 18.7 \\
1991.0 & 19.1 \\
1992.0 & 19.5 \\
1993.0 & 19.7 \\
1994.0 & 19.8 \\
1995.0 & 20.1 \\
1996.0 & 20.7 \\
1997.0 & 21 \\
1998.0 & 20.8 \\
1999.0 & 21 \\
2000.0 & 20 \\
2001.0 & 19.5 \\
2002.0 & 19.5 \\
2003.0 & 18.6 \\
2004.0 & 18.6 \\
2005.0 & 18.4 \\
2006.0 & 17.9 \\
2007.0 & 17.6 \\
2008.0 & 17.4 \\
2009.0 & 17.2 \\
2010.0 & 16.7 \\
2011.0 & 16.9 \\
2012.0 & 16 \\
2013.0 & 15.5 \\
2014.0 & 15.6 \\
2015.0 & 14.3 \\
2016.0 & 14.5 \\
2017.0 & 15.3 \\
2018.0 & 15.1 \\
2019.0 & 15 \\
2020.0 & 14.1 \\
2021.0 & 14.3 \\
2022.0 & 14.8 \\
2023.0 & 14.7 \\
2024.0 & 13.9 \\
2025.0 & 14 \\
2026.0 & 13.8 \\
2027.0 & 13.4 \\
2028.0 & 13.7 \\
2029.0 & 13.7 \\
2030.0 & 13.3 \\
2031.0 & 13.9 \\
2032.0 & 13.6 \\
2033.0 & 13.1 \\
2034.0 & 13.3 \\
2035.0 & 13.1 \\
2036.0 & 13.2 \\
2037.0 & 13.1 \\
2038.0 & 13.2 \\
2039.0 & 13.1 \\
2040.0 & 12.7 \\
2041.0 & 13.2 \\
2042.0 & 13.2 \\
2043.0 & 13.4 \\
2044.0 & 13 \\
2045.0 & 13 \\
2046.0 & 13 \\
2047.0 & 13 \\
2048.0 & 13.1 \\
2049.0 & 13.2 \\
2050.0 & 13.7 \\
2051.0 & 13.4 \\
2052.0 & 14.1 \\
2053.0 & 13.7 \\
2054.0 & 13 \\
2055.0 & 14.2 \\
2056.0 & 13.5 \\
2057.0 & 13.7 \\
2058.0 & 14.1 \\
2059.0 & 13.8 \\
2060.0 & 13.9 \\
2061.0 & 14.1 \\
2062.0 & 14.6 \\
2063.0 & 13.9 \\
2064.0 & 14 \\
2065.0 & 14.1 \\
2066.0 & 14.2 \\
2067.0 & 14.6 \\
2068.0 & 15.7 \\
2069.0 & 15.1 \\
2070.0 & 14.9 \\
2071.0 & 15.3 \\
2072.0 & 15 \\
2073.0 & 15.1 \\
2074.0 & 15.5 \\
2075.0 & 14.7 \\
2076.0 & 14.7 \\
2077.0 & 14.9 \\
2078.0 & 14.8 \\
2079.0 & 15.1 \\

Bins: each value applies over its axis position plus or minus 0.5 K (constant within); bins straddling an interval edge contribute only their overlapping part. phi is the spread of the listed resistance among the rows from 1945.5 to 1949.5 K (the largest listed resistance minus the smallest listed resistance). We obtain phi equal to 0.30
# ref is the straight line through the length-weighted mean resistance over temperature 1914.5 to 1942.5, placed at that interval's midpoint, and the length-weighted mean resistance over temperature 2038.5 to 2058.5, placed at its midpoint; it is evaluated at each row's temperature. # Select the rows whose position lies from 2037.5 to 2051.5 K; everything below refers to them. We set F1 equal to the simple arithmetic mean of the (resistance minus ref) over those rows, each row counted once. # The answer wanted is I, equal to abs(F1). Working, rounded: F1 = -0.2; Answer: 0.2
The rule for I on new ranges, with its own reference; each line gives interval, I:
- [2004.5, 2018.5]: 3.2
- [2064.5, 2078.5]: 1.4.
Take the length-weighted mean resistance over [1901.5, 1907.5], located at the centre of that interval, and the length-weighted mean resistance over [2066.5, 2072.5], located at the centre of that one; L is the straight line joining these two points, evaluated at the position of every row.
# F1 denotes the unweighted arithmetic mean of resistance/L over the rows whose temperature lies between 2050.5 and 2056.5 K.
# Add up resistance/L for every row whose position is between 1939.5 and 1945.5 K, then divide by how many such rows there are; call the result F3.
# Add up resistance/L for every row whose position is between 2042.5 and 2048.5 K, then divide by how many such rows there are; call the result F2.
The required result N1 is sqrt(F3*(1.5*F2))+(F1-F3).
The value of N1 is 1.08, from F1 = 0.91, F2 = 0.88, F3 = 0.94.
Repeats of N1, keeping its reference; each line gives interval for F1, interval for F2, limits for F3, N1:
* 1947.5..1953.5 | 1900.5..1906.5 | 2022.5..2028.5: 1.12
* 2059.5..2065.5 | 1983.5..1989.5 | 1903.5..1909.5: 1.29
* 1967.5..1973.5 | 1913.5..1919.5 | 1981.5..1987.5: 1.02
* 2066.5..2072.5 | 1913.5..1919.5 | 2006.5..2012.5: 1.13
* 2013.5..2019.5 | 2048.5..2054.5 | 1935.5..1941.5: 1.22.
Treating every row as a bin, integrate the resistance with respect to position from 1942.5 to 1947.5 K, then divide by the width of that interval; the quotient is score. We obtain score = 13.2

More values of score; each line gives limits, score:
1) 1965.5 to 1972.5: 12.2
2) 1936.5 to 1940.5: 13.0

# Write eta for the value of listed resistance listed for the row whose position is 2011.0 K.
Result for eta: 16.9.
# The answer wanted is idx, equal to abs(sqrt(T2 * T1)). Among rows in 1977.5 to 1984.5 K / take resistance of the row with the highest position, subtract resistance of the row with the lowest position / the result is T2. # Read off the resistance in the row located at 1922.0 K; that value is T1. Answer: 4.1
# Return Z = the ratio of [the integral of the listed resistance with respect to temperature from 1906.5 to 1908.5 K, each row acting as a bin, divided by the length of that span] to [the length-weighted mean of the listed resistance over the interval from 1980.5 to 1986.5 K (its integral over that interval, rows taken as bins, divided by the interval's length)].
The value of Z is 0.86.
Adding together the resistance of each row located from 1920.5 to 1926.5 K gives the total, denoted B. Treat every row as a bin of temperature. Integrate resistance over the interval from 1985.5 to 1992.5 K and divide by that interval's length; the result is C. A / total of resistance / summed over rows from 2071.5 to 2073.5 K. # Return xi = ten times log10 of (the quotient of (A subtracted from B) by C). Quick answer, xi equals 3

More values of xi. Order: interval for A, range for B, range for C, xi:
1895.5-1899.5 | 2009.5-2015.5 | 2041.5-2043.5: 5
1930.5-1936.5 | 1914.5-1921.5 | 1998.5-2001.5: -1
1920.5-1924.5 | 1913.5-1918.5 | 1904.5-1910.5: 1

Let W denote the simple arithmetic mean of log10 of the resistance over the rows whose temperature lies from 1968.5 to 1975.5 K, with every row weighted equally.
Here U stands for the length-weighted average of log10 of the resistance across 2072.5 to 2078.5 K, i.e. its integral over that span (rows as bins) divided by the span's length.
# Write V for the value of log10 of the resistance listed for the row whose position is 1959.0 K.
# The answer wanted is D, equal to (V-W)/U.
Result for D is -0.10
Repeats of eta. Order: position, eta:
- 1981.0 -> 16.1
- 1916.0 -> 13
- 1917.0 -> 13.7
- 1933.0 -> 12.2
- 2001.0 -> 19.5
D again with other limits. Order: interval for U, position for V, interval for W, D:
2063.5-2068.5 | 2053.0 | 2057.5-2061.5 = -0.01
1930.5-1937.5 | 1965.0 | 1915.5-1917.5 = -0.08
